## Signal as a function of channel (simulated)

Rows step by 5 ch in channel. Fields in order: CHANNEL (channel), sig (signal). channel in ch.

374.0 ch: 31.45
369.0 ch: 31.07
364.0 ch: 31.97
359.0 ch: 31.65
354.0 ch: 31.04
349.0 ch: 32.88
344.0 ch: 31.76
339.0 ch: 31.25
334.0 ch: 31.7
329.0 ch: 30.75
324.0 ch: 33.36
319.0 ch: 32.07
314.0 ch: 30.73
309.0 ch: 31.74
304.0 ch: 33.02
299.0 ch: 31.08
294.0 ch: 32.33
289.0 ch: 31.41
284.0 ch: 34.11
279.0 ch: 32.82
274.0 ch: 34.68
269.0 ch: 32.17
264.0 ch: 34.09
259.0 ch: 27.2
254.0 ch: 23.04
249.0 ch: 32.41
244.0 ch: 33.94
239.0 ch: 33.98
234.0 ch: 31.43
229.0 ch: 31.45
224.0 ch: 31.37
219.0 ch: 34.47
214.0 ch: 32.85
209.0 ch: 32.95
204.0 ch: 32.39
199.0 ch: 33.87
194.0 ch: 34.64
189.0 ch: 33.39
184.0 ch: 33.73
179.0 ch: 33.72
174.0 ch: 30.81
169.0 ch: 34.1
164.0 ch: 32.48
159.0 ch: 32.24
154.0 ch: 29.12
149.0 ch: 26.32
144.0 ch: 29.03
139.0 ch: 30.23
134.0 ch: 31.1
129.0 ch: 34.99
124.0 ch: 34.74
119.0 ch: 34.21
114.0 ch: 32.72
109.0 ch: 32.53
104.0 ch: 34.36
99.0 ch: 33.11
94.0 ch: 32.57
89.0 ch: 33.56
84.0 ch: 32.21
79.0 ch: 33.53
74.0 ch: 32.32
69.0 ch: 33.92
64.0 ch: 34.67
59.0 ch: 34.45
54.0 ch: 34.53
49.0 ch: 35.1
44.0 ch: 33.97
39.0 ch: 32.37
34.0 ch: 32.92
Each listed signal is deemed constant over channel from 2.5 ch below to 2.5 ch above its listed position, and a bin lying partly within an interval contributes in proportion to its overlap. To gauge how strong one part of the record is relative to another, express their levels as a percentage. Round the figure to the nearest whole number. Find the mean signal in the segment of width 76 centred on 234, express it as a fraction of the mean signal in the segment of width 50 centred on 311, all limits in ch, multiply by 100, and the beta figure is 100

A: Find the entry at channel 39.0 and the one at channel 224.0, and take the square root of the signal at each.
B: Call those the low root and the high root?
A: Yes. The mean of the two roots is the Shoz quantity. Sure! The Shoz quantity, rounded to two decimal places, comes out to 5.65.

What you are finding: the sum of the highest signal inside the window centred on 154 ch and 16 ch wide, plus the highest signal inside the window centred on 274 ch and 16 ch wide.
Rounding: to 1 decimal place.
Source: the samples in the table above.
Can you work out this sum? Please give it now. 66.9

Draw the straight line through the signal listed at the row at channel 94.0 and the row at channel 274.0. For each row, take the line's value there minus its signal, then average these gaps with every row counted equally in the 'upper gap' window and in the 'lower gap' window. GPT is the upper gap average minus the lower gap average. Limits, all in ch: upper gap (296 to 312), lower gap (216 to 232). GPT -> 1.4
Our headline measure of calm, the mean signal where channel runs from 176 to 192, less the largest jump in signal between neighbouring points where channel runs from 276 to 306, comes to 30.9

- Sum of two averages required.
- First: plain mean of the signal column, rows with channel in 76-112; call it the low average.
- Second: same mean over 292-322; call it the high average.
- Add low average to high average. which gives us 65.0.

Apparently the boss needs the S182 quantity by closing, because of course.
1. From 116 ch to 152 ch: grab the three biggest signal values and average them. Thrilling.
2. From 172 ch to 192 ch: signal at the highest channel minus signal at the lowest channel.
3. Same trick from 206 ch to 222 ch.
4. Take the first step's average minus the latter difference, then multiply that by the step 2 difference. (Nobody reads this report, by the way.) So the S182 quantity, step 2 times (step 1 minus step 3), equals 85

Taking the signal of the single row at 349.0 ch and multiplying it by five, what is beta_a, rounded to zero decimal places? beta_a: 164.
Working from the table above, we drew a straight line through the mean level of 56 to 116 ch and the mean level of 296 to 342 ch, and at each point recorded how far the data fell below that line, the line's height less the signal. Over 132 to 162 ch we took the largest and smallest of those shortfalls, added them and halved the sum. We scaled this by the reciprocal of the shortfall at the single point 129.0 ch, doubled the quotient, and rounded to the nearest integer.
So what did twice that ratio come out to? -4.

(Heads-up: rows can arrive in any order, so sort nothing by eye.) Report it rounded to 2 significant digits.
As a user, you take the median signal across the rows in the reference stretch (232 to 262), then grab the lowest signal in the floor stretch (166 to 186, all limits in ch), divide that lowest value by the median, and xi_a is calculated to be 0.97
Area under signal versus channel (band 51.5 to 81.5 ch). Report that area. 1017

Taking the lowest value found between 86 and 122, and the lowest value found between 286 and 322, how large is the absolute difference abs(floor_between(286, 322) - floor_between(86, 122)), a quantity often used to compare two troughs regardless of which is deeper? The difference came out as 1.8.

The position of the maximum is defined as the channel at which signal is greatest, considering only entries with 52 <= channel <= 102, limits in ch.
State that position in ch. 64.0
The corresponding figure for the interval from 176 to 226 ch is 194.0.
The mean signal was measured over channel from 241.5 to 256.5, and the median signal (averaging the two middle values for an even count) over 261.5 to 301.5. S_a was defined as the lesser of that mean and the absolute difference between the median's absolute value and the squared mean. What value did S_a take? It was 29.8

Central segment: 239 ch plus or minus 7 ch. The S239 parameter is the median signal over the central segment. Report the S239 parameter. 33.9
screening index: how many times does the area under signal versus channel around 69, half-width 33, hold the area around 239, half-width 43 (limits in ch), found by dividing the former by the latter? 0.80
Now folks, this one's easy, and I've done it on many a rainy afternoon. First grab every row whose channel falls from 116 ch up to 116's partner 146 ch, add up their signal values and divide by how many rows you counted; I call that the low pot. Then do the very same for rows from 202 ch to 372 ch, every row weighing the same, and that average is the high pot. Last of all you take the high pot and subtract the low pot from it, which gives -0.5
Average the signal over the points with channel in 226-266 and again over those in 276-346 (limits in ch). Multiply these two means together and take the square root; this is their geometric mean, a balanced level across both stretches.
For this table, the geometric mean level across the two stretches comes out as 31.5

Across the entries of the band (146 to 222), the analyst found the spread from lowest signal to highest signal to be 8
